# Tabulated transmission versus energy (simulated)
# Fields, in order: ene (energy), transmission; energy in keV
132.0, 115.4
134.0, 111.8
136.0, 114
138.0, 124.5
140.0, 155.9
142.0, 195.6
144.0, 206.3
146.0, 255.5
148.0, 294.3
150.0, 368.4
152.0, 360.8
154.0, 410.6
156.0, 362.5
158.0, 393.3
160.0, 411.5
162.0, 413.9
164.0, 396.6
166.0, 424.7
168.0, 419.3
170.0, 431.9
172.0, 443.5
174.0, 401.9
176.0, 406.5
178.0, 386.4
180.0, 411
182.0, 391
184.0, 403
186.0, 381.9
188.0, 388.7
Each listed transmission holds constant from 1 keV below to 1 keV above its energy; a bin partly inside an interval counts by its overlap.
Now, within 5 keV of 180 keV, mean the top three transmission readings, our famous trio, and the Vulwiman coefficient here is 407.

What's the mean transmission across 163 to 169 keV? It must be 414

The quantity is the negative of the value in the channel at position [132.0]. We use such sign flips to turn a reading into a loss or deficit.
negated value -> -115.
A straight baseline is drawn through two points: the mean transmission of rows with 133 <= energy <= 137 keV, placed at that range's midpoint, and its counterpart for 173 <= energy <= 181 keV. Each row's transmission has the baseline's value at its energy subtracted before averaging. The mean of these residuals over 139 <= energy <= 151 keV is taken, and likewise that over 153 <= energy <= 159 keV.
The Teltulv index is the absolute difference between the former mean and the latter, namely 67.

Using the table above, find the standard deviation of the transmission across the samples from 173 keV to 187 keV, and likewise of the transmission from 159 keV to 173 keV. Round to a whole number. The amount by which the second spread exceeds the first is 4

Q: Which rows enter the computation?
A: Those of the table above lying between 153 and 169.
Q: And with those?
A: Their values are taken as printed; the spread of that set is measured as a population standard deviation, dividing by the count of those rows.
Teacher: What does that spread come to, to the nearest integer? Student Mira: 19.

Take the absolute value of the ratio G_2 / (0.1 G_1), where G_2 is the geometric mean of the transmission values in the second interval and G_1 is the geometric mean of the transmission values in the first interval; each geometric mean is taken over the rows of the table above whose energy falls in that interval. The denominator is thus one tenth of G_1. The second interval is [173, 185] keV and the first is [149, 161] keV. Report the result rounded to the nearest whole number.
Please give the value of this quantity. 10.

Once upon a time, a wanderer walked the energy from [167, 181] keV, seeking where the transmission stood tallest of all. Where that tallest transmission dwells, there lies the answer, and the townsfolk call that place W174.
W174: 172.0 keV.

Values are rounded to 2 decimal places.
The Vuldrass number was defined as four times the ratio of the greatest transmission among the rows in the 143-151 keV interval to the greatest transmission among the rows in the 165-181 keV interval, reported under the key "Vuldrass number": 3.32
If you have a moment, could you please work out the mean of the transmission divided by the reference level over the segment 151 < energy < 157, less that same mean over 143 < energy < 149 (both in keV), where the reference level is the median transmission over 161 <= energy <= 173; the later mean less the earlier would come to 0.3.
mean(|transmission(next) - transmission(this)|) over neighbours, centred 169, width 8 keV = 10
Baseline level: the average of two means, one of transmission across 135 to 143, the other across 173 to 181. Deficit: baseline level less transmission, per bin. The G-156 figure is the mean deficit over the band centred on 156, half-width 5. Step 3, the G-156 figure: -113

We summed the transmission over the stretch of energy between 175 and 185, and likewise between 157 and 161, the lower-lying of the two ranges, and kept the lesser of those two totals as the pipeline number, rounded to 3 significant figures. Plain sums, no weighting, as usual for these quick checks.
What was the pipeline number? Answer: 805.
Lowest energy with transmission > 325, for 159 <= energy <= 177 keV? 160.0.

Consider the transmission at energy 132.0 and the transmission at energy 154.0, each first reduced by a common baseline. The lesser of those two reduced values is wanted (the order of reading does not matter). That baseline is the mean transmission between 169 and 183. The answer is -295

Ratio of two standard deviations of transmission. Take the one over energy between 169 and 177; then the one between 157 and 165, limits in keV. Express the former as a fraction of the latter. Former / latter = 1.9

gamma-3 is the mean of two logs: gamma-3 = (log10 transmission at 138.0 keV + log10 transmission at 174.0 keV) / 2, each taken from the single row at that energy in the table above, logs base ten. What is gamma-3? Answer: 2.35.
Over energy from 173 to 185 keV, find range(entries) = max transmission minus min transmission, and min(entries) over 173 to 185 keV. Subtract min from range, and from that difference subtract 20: -382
